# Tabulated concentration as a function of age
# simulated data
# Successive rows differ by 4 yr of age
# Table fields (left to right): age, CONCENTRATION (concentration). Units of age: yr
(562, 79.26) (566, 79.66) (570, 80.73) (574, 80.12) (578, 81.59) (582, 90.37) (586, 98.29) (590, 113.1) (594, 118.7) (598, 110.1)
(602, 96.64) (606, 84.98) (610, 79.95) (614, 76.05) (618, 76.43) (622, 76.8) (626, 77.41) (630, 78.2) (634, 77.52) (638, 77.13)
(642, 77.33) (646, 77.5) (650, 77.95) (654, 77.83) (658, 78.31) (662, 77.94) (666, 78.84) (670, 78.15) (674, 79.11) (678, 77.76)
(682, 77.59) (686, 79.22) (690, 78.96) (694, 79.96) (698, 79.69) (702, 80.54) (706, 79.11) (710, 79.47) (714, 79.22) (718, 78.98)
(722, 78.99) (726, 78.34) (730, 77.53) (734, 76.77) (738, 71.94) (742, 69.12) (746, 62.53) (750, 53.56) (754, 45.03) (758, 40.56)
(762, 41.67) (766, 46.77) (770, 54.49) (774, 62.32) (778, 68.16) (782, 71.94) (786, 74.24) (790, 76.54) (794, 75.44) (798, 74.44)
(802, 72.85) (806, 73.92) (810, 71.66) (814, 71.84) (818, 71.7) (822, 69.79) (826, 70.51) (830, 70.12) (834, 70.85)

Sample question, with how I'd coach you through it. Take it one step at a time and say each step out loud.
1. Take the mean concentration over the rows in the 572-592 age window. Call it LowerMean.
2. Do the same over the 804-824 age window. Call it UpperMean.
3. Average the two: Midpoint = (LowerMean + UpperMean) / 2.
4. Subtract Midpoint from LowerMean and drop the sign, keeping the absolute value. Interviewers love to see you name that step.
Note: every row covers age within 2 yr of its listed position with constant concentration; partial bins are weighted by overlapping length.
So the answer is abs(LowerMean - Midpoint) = 10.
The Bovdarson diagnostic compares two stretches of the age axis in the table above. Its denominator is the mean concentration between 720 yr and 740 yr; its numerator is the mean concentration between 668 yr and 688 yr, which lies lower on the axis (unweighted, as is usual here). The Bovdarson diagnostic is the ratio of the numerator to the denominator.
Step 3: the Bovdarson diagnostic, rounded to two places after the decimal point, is 1.02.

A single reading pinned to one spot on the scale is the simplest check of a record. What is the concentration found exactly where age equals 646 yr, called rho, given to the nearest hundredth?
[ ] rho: 77.50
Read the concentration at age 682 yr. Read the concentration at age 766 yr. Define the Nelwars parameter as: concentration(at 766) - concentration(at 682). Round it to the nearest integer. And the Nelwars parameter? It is -31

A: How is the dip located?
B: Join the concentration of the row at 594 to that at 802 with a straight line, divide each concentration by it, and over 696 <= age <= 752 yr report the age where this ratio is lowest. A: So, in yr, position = 750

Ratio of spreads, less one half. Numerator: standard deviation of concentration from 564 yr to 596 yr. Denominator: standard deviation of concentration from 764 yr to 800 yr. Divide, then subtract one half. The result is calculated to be 1.0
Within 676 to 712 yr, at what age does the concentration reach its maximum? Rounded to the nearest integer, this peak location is 702 yr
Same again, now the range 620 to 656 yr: 630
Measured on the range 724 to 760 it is 726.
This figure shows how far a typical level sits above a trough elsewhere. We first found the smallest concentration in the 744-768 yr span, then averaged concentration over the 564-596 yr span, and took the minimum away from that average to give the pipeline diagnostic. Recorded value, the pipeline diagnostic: 52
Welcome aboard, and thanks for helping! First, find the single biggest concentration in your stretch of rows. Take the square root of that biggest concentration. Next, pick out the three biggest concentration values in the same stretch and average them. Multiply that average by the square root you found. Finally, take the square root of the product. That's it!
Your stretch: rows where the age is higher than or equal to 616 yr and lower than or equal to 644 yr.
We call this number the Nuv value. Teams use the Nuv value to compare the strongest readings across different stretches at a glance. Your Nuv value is 26.2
